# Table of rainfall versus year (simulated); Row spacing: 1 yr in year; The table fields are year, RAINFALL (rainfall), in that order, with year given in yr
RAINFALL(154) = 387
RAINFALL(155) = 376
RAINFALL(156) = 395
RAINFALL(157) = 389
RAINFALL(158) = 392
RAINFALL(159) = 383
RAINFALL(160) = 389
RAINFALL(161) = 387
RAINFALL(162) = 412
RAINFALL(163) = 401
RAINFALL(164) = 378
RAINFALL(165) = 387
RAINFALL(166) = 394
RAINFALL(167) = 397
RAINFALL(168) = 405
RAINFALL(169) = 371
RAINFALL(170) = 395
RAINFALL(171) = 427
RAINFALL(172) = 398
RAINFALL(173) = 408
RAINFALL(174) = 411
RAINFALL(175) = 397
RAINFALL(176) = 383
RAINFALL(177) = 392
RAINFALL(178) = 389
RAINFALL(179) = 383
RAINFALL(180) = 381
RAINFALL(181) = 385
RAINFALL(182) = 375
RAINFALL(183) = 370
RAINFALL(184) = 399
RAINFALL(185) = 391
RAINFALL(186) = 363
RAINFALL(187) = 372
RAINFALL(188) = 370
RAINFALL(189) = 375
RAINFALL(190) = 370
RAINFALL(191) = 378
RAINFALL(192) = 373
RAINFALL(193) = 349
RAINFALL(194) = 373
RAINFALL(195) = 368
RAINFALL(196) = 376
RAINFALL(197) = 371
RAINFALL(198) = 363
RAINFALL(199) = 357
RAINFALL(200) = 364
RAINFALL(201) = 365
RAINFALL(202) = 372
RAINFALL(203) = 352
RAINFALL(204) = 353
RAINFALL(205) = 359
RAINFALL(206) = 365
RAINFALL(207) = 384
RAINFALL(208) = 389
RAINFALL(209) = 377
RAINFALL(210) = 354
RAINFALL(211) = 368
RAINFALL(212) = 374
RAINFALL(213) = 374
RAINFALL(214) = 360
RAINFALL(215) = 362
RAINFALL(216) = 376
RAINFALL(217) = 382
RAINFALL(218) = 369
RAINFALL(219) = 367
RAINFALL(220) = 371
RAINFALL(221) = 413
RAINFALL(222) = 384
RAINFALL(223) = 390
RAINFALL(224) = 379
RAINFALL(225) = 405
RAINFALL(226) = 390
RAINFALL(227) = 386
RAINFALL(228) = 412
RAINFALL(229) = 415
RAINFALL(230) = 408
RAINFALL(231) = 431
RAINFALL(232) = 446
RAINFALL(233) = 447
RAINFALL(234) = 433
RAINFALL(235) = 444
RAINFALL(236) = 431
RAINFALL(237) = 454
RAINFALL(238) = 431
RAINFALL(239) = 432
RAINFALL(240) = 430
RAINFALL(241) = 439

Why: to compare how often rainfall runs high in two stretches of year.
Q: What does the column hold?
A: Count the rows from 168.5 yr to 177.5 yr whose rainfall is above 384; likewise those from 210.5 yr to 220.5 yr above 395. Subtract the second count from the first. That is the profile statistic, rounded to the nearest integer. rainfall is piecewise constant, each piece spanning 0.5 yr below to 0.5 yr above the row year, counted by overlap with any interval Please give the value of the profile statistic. 7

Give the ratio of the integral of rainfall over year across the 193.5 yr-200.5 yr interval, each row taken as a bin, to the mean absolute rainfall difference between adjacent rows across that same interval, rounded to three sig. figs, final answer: 396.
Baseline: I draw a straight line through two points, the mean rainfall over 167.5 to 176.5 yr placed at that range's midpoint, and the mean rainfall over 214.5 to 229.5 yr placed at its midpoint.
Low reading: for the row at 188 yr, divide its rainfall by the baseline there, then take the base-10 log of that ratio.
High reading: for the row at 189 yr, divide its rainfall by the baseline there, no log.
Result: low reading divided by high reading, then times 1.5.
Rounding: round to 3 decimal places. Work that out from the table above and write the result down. -0.046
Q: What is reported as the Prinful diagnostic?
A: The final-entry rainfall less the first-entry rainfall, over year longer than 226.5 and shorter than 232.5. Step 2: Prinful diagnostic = 60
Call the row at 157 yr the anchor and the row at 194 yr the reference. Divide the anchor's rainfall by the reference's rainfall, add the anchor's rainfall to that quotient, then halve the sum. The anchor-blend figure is 195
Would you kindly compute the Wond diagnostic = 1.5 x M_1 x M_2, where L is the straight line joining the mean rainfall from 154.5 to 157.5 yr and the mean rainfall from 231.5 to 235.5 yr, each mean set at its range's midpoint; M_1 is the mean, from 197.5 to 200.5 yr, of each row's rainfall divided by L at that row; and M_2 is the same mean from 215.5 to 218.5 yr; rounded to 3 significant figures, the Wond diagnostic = 1.13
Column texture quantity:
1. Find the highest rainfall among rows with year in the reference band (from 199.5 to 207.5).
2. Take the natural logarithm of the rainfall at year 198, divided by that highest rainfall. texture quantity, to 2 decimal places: -0.06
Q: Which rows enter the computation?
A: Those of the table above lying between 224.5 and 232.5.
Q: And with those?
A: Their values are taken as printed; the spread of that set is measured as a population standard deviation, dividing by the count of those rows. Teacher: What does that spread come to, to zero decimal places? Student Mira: 19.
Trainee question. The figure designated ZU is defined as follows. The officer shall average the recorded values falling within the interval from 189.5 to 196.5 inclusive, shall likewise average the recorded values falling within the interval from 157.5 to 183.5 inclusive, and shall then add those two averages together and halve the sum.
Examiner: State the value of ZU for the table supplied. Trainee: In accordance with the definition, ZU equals 381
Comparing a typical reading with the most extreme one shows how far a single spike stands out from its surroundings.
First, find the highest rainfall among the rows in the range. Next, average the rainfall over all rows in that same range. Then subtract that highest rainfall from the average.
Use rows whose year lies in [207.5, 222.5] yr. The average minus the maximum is -38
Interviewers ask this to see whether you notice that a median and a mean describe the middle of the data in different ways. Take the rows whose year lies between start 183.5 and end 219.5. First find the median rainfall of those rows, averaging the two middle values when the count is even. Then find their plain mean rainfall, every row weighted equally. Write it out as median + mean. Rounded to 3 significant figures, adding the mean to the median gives 740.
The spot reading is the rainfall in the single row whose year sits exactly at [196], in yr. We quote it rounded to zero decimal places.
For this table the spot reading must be 376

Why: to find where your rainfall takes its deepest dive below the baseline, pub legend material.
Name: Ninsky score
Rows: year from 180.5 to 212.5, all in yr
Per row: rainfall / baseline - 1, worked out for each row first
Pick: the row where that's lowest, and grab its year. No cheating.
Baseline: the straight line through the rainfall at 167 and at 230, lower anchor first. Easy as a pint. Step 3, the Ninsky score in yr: 193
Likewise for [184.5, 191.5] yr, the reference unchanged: 186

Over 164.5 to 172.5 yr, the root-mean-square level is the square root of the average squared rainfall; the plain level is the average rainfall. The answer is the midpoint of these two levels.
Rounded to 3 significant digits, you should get 397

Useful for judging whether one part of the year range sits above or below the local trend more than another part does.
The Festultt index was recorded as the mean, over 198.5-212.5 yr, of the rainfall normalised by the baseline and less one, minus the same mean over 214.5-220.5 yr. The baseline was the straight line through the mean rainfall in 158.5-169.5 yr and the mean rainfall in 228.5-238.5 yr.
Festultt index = 0.00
